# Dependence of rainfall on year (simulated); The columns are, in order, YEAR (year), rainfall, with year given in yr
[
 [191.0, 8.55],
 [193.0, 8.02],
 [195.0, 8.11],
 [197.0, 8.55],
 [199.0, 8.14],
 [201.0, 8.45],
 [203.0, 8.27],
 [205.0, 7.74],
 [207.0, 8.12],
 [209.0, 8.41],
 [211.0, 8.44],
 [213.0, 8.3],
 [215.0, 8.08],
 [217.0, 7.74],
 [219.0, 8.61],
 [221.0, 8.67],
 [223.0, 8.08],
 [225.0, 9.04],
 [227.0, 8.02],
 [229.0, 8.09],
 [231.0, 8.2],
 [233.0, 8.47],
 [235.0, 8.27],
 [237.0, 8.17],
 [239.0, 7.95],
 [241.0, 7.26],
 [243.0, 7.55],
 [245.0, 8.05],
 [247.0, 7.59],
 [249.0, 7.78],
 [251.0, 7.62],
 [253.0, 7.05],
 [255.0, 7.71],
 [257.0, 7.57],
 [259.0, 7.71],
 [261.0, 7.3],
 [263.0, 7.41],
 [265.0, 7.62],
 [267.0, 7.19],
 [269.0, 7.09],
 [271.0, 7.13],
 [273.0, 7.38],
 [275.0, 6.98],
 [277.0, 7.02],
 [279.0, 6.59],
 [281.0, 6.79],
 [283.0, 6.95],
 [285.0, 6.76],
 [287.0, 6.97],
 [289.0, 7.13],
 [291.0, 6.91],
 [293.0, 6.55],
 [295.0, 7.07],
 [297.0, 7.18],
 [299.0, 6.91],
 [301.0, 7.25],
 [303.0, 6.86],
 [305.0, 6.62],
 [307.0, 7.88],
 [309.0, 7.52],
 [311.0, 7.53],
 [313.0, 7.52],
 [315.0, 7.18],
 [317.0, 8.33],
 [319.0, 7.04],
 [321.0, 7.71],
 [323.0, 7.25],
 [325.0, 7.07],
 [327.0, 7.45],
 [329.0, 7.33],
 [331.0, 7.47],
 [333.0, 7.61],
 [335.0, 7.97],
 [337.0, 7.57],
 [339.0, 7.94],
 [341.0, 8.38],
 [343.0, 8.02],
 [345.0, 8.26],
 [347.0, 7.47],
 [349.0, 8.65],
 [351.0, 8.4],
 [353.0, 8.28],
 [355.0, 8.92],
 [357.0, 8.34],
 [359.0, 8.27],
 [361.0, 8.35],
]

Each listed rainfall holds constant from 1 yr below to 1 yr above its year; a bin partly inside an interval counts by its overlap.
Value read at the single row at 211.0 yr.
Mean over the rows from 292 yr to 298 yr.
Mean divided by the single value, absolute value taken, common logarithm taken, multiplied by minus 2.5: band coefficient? 0.21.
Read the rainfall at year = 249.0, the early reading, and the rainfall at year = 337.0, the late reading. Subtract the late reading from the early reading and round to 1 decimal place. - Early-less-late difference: 0.2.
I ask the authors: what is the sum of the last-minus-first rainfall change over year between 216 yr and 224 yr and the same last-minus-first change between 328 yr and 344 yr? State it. 1.0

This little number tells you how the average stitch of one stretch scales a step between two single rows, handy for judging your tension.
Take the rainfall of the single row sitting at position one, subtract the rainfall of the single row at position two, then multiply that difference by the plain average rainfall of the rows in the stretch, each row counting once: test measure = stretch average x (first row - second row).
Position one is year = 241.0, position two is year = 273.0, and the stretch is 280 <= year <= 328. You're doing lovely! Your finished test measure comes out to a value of -1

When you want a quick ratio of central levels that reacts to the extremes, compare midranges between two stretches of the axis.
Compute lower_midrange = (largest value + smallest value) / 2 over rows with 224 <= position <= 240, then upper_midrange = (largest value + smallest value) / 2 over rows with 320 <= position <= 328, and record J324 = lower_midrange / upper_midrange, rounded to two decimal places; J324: 1.15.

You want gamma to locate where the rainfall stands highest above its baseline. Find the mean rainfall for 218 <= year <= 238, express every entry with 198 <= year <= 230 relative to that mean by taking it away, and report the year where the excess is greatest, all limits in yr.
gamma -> 225.0 yr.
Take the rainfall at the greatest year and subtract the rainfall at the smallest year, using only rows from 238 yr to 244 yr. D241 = -0.4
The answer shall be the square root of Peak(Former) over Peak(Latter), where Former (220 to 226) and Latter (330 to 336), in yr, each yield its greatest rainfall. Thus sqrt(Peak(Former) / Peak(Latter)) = 1.07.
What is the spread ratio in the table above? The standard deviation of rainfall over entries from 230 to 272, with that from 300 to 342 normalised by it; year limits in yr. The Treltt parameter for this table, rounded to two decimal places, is 1.07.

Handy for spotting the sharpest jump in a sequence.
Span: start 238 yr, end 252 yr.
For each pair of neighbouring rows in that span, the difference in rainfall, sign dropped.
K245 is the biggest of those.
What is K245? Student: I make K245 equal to 0.69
